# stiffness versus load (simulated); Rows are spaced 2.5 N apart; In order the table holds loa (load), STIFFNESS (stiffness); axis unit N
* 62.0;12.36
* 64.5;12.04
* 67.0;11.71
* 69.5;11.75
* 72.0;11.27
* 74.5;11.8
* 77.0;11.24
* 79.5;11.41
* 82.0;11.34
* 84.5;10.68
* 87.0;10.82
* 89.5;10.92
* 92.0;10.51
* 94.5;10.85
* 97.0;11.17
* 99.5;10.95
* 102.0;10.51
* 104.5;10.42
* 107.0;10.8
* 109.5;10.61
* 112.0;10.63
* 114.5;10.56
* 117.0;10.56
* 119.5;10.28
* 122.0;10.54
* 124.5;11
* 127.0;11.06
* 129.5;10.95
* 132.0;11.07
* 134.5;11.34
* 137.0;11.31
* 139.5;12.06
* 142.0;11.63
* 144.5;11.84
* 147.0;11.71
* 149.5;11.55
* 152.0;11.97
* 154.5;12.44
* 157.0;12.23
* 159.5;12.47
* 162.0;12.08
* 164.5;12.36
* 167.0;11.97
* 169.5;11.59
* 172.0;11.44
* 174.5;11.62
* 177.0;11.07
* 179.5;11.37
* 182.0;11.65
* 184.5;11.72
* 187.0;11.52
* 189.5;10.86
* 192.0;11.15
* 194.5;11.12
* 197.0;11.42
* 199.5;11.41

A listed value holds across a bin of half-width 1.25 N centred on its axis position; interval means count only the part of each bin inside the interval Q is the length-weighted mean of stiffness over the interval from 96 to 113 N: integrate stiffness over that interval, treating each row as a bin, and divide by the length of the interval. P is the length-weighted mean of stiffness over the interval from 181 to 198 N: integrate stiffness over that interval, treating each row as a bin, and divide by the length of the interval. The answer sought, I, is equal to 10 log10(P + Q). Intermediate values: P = 11.3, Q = 10.7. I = 13.4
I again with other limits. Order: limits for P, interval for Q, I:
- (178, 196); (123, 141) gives 13.5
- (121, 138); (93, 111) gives 13.4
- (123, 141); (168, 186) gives 13.6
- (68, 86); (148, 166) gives 13.7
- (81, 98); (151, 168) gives 13.6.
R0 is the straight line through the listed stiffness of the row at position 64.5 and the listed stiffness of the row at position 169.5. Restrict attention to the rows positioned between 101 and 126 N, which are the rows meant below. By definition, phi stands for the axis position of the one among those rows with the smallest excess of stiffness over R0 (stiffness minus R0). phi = 119.5 N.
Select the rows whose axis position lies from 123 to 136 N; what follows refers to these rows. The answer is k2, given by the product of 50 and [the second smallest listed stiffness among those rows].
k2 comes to 550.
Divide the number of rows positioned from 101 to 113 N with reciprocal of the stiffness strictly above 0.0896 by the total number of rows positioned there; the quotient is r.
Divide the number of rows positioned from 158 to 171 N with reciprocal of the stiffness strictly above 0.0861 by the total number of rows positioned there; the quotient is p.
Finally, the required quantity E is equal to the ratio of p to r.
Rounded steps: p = 0.20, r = 1.00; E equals 0.20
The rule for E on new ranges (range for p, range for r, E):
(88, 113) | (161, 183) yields 9.00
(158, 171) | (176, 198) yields 0.45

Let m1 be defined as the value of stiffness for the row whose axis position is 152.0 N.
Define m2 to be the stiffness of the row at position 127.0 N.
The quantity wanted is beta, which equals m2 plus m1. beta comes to 23.0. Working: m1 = 11.97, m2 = 11.06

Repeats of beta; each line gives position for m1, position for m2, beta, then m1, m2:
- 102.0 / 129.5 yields 21.5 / 10.51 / 10.95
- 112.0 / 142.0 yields 22.3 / 10.63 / 11.63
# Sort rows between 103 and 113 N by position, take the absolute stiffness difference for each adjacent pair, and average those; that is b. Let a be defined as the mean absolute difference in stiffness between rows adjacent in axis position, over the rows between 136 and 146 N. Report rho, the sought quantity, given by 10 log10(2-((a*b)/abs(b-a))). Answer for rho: 2.20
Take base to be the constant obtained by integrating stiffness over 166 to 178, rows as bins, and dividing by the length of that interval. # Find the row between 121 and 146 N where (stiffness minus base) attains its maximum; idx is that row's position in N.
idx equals 139.5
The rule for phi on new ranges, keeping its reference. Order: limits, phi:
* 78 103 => 92.0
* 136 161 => 137.0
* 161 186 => 177.0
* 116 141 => 119.5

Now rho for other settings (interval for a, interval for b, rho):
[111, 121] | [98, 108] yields 2.58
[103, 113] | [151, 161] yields 1.62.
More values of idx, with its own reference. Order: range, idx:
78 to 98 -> 79.5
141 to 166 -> 159.5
